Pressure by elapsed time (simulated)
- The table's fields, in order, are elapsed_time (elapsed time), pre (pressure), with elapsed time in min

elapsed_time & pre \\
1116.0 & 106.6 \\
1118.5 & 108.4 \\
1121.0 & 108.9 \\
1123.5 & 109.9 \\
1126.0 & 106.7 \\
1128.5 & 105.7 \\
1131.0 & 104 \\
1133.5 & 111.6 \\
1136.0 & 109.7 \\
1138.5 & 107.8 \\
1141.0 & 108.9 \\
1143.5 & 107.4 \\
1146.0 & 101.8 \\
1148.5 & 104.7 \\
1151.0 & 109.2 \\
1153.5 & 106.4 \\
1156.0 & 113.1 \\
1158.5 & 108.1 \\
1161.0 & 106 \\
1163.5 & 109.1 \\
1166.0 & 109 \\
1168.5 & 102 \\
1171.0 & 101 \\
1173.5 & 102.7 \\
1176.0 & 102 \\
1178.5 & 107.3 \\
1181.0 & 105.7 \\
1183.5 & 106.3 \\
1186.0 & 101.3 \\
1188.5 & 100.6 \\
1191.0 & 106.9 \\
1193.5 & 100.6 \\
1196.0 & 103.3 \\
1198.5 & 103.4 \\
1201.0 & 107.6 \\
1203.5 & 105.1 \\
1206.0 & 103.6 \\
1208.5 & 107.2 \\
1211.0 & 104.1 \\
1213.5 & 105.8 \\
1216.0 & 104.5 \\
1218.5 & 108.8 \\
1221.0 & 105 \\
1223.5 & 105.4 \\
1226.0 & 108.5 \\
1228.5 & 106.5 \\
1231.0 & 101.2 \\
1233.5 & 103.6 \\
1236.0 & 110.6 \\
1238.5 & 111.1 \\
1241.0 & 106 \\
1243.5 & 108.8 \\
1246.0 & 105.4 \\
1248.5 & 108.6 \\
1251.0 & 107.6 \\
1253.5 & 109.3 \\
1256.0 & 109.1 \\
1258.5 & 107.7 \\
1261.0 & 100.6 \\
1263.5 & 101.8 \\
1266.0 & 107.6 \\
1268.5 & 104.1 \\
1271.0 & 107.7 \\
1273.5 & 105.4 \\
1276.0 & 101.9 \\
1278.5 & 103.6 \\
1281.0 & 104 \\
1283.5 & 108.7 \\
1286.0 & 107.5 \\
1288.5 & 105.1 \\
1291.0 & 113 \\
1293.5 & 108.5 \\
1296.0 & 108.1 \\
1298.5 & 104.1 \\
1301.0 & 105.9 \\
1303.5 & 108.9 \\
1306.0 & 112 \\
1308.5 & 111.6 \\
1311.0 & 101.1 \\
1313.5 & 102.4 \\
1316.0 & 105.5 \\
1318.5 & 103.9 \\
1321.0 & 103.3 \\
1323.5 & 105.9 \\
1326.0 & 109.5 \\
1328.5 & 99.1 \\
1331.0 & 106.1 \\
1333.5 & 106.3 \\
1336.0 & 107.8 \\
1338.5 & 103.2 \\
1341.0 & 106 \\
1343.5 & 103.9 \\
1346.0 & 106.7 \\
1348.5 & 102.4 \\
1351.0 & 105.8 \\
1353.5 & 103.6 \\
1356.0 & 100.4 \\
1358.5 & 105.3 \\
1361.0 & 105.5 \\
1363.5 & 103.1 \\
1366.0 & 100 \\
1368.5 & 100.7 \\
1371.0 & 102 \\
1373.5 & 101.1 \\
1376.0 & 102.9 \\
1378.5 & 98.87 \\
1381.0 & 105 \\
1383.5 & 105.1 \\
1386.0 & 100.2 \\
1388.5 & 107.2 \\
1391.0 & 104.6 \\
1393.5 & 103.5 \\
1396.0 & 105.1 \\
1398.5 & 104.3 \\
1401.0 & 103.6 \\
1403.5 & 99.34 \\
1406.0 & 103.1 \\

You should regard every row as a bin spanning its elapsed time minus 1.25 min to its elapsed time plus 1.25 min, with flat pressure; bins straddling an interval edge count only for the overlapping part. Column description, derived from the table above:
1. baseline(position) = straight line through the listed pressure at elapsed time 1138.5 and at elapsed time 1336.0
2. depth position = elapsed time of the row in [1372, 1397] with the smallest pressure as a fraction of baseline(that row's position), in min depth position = 1378.5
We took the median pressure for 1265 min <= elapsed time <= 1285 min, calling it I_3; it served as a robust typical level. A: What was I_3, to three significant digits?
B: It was 105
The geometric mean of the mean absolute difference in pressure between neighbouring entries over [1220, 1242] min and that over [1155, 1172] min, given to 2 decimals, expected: 3.14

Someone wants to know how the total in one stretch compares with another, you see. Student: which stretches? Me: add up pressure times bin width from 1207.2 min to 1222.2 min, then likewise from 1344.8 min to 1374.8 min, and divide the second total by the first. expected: 1.9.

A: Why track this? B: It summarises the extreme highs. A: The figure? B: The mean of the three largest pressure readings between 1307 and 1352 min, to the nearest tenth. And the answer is 109.6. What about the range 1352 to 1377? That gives 104.8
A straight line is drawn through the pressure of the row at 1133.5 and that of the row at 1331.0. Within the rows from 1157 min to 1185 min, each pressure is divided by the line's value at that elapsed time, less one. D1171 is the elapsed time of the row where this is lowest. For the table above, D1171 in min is 1171.0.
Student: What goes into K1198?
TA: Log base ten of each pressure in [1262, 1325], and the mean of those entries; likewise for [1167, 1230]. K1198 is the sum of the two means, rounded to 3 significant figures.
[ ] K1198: 4.04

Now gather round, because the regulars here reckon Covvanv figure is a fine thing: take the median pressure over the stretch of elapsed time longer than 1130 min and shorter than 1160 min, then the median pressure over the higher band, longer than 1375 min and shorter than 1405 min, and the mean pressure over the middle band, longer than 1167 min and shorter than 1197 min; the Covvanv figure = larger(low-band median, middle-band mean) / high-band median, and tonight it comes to 1.038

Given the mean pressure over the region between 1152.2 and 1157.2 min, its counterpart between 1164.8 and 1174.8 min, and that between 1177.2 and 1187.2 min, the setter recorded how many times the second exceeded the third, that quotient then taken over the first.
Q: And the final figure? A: 0.0090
